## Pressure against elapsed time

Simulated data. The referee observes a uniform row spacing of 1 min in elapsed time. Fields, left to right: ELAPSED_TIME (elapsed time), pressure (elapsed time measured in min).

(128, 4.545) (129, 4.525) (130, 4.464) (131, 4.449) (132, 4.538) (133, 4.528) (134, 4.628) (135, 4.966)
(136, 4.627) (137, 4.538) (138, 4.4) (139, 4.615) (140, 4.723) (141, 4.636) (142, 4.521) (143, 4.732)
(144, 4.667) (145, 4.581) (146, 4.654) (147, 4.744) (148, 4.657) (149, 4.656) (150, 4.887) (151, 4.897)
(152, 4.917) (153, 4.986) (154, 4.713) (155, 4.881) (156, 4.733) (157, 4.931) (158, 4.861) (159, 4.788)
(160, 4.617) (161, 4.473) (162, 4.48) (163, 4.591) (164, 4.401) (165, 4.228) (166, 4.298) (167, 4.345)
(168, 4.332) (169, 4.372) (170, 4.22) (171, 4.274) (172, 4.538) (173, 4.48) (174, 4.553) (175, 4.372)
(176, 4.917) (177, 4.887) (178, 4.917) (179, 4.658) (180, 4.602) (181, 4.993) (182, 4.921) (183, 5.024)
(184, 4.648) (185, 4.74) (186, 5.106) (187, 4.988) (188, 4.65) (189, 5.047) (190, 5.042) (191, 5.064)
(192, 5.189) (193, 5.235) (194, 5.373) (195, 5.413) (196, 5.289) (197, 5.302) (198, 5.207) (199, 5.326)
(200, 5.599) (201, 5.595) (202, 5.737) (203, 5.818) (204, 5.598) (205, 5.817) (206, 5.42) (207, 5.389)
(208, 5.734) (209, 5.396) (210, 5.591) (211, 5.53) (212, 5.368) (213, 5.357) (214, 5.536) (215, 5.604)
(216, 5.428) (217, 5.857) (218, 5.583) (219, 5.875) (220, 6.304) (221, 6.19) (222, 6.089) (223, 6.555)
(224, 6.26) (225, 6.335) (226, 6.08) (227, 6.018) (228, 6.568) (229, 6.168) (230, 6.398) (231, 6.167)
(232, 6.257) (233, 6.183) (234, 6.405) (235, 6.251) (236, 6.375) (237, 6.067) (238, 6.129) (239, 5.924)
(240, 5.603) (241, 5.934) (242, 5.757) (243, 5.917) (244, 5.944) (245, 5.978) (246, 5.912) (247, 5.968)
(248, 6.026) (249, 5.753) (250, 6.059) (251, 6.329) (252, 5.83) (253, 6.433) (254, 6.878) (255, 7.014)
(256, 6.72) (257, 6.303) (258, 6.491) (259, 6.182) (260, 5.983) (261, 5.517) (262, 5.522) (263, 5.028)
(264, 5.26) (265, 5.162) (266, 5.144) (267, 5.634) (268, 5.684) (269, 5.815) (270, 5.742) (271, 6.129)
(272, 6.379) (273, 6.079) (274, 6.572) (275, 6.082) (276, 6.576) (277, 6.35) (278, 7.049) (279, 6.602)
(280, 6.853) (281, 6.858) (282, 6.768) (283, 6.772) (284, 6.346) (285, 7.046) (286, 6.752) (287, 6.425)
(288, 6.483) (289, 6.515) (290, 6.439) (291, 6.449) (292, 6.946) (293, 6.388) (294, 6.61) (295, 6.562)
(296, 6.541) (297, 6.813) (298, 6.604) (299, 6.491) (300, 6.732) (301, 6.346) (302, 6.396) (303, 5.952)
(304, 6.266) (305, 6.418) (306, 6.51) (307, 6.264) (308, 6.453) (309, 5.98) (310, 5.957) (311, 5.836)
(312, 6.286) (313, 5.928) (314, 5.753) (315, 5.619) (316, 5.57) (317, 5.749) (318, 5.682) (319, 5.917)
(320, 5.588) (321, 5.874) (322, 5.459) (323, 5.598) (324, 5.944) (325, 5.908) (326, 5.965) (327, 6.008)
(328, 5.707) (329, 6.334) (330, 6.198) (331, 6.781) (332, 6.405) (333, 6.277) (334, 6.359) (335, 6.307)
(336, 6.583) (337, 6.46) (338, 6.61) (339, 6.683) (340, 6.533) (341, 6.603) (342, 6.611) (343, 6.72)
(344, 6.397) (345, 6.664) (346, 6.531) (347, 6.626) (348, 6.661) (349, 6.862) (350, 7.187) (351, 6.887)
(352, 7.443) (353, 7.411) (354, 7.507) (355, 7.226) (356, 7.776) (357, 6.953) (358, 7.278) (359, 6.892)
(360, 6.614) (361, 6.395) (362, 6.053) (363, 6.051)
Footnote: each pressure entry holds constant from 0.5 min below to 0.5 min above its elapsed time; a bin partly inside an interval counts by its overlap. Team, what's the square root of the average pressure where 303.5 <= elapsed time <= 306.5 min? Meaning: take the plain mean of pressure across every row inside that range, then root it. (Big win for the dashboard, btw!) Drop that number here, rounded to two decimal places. 2.53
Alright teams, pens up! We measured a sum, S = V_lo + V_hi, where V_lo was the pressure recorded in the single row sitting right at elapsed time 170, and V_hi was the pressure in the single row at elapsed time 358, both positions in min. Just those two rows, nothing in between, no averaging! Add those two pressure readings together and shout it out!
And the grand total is 11.5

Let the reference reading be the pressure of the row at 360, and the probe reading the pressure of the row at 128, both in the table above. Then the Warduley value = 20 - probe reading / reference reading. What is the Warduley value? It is 19.3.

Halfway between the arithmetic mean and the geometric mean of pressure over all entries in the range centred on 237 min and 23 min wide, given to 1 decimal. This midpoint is 6.1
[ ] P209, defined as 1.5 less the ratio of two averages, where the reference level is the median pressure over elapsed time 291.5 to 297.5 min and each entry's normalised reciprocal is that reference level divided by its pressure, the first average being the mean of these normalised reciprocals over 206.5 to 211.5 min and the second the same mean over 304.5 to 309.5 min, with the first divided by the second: 0.36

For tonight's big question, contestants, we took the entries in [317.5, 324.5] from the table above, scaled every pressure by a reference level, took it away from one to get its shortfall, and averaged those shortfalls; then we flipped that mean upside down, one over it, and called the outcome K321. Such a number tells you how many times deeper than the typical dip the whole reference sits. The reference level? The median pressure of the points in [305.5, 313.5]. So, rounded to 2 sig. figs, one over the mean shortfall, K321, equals 15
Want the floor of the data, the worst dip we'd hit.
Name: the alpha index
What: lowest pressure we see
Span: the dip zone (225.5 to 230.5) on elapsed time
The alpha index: 6.018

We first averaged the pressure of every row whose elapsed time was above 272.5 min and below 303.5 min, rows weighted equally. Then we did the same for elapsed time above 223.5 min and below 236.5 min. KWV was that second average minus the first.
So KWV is -0.3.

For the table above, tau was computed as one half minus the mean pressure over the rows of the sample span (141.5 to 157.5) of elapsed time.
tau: -4.3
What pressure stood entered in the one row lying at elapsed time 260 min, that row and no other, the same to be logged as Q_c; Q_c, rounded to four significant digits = 5.983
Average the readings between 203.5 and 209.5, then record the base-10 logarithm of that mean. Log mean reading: 0.74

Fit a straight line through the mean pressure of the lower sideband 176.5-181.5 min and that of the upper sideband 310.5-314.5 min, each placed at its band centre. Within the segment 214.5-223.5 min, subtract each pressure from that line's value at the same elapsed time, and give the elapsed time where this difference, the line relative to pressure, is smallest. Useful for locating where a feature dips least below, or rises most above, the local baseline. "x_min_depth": 223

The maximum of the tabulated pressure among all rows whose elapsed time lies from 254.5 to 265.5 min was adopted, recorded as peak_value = 7.014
